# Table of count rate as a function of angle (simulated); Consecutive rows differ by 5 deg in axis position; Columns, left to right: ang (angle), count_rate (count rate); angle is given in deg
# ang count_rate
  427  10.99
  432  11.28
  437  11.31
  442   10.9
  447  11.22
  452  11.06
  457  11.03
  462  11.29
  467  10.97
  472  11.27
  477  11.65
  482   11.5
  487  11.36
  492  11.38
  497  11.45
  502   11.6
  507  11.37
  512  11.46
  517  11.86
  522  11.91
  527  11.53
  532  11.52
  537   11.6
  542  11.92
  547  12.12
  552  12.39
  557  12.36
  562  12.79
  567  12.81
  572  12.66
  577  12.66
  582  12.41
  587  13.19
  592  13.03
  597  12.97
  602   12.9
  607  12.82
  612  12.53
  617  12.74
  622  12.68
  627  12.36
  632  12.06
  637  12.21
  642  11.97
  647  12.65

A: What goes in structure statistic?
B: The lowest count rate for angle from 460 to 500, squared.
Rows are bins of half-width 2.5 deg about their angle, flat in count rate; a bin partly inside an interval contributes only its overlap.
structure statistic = 120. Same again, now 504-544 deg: 129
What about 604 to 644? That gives 143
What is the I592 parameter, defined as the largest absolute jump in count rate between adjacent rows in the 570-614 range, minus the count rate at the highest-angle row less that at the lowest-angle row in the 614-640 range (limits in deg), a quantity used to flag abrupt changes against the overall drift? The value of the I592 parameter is 1.3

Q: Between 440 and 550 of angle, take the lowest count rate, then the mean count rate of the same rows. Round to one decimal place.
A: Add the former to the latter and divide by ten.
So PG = 2.2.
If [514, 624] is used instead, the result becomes 2.4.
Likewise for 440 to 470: 2.2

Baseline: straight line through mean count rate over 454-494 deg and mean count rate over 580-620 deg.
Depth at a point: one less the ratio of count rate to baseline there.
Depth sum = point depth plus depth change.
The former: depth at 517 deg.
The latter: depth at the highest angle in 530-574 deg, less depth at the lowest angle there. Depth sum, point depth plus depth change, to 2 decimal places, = -0.06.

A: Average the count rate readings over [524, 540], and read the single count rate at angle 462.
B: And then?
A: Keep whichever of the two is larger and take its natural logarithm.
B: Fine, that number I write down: 2.45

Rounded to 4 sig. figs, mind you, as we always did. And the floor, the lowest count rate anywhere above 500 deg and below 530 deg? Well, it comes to 11.37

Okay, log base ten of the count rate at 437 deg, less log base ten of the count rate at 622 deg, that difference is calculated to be -0.050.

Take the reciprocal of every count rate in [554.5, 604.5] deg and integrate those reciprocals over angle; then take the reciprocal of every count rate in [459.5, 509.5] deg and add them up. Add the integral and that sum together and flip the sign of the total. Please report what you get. -4.79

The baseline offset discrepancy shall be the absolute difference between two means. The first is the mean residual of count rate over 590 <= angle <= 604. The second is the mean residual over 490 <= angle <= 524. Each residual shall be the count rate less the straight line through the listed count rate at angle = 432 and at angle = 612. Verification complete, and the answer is 0.77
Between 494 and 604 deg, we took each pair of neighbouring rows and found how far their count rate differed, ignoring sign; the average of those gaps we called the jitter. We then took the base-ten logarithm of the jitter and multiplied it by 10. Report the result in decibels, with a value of -7.06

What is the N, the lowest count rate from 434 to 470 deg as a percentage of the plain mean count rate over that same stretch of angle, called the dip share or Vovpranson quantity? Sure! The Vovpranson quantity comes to 98.1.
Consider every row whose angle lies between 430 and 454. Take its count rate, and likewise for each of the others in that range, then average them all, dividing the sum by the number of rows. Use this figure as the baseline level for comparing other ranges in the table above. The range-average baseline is 11.2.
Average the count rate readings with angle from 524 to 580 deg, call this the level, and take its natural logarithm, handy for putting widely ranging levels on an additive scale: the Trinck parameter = 2.50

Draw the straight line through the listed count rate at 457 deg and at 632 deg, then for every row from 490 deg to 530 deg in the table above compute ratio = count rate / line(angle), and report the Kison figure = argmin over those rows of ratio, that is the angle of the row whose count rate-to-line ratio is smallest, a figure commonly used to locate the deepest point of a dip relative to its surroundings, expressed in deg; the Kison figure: 507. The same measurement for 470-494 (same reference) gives 492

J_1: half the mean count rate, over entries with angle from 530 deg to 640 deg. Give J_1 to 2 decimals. 6.24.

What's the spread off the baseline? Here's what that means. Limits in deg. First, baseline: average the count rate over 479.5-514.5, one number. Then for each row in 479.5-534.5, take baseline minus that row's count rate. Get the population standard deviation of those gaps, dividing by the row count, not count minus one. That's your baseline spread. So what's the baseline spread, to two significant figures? 0.18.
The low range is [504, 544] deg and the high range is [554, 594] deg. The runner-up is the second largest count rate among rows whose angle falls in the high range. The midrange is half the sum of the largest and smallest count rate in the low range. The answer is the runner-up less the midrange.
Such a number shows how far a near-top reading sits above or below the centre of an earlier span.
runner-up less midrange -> 1.4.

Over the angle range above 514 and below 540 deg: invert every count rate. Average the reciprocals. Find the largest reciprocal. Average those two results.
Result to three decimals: 0.086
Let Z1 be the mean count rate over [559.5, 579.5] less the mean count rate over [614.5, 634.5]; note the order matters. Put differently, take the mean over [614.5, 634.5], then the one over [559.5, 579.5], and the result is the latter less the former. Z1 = 0.27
